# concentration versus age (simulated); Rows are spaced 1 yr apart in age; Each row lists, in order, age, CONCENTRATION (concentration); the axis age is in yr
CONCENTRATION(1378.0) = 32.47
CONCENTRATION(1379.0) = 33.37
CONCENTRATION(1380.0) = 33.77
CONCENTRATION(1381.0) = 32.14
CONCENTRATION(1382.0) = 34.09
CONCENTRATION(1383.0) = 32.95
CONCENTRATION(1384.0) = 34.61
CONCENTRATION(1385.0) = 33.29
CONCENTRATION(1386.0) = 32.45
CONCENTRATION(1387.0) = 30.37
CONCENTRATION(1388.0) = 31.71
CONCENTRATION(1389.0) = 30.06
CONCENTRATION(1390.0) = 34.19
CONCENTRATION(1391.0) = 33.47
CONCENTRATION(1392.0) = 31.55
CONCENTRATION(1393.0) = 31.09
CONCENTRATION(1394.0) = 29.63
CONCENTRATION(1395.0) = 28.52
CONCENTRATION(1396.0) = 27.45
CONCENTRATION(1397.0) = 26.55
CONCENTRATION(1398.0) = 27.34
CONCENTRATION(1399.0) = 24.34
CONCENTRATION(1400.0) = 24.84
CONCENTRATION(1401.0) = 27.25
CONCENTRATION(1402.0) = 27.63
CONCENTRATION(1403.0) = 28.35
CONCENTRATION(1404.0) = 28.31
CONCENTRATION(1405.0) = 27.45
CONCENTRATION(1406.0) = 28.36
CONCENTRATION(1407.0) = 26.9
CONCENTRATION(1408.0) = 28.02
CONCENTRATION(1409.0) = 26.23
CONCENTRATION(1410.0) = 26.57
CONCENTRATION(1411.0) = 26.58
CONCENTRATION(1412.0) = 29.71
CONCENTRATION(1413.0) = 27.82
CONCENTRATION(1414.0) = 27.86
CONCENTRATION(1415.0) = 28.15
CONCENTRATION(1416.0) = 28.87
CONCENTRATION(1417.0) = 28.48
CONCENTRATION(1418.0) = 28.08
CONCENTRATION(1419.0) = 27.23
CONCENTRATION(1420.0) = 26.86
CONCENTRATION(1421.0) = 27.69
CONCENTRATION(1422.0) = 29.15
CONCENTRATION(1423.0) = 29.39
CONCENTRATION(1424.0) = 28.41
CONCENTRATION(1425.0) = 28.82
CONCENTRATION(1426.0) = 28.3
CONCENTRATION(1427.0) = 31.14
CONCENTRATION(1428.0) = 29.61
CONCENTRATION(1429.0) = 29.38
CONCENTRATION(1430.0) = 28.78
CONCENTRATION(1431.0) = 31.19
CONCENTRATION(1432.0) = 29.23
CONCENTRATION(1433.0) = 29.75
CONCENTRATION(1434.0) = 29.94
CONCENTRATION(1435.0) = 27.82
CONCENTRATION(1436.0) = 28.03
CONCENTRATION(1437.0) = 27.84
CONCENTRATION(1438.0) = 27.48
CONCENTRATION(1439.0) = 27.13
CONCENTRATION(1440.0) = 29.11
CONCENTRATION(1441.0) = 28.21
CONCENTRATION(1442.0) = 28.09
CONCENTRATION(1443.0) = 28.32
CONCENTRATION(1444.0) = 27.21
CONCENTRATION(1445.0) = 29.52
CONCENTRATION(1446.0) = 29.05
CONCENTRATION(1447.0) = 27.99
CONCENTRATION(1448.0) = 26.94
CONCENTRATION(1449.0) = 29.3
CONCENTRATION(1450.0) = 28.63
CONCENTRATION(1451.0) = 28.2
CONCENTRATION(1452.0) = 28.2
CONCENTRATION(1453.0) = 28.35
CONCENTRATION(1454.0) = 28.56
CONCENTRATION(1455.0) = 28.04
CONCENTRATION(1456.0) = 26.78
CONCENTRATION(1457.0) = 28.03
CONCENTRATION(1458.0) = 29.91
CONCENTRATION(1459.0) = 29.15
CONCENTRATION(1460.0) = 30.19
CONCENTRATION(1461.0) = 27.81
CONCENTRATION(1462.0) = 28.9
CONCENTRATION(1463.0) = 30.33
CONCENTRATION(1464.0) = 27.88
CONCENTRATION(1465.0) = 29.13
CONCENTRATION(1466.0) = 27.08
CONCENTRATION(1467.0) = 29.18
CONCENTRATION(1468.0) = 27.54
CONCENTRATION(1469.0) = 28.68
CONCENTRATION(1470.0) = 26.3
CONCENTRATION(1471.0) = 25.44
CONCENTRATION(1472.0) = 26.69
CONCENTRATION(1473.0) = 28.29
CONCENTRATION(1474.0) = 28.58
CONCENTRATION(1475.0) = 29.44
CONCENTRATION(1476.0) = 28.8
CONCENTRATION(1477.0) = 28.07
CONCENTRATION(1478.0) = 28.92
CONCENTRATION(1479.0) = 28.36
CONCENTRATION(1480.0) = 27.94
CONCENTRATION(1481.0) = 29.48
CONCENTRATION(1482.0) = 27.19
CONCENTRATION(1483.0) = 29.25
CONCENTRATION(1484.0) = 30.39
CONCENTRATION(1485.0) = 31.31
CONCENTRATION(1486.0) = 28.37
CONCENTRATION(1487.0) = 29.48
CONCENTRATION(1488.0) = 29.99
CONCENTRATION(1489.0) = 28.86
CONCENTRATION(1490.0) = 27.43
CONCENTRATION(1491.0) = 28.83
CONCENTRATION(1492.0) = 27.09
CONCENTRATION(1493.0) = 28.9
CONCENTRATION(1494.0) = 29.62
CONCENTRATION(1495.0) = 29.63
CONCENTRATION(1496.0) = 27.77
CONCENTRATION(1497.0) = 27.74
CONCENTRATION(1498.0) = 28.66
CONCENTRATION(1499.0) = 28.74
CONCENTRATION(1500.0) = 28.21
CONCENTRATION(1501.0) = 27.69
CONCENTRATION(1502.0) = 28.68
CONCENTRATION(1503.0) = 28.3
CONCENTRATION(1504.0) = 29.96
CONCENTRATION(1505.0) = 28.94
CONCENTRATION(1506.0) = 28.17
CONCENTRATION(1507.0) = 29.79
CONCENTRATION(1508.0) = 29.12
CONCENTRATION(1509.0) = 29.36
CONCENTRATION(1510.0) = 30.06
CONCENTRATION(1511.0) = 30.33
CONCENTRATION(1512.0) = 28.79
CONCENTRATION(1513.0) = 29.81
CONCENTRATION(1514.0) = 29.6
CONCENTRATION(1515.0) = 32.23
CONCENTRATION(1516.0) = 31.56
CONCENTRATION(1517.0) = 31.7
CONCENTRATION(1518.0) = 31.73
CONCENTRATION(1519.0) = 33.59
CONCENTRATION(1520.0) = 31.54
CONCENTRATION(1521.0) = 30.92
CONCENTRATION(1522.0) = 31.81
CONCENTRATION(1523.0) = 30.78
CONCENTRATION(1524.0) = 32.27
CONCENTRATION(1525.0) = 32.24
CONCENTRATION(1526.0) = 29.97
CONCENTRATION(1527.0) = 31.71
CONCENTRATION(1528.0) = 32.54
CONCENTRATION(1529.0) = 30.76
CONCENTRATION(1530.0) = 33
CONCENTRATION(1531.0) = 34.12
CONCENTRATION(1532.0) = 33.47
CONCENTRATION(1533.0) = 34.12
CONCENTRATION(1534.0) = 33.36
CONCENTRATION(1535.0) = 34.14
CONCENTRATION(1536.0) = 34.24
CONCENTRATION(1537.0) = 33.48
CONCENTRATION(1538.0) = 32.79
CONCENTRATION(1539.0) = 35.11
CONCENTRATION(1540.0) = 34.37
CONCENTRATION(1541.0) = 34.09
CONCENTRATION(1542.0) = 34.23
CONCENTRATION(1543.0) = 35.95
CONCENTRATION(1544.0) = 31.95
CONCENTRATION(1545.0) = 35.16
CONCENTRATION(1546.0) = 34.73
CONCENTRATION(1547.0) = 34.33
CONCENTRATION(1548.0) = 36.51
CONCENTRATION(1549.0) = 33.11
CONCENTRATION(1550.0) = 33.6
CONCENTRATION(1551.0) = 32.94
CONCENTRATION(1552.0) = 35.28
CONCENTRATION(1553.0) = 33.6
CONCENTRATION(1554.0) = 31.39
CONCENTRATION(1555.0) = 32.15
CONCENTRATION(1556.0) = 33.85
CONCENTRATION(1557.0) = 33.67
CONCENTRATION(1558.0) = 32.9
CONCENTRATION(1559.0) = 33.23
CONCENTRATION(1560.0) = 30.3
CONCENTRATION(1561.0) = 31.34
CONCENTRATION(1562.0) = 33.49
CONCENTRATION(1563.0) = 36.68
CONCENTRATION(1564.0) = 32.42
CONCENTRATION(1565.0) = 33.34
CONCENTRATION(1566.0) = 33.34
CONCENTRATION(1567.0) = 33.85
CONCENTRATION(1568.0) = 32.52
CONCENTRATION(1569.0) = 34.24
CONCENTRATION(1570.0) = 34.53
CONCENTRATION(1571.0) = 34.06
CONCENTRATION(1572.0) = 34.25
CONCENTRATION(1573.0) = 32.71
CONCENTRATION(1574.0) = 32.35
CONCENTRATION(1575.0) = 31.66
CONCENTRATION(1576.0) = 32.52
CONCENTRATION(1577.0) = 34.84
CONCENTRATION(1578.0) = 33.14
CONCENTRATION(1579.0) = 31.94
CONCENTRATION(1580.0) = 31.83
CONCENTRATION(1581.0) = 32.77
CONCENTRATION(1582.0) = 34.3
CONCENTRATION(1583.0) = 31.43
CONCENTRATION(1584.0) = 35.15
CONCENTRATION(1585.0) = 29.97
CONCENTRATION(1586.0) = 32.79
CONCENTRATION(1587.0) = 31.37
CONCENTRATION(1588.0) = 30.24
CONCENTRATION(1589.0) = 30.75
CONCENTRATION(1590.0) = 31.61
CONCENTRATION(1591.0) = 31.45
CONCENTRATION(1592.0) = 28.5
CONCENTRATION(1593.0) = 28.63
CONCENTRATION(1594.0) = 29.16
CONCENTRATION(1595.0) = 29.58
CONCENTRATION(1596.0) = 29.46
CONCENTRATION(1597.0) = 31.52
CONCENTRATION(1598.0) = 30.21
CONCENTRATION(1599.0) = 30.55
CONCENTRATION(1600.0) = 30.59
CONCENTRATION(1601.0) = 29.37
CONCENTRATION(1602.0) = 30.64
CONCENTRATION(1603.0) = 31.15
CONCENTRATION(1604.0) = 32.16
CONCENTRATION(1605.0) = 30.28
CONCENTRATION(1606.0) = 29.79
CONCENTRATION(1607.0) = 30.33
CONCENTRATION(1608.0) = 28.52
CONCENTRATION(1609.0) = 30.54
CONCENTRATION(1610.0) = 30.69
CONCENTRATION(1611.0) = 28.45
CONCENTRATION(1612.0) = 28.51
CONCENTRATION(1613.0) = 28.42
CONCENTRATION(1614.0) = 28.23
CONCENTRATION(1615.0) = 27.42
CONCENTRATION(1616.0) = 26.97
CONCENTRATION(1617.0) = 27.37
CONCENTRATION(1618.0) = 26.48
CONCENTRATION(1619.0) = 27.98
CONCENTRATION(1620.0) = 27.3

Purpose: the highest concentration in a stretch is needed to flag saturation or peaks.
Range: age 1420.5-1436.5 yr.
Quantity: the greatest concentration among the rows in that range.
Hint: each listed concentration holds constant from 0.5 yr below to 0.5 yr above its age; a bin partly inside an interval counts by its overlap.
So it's 31.19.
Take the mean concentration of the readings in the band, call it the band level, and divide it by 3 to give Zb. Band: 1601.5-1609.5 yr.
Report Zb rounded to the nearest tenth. 10.1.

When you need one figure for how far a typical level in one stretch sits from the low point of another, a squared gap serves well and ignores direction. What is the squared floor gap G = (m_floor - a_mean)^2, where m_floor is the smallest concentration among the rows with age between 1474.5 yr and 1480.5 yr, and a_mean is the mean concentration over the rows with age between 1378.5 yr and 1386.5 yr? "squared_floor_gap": 29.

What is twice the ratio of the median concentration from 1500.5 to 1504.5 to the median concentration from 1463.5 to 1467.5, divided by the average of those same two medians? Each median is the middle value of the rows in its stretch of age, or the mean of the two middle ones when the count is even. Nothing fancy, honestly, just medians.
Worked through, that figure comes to 0.070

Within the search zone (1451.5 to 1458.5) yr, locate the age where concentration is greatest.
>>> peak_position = 1458.0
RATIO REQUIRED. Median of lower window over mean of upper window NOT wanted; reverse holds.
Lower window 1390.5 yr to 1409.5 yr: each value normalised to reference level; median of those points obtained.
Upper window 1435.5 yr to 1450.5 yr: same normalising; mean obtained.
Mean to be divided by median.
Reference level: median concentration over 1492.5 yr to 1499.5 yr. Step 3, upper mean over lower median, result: 1.02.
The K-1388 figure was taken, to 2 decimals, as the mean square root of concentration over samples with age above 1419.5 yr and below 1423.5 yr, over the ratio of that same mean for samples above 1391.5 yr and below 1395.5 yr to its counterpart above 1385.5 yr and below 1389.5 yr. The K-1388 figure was 5.40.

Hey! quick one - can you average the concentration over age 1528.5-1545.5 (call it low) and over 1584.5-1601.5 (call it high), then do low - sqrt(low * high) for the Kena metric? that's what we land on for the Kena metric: 1.8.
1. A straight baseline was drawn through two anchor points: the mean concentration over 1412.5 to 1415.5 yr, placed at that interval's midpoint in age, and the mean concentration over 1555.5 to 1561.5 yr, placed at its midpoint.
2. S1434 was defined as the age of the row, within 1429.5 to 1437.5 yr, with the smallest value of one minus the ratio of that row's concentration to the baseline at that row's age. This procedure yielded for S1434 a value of 1431.0 yr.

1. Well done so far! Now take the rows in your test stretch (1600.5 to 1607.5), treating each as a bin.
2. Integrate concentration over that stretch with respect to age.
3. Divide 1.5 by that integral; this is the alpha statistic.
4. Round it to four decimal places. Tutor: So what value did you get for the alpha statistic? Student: 0.0070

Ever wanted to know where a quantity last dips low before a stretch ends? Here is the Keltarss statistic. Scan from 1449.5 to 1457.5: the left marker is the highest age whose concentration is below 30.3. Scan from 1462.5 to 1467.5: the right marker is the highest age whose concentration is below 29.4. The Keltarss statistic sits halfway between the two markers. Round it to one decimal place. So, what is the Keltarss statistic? 1462.0 yr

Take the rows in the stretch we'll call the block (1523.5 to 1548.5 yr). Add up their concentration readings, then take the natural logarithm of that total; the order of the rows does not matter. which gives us 6.73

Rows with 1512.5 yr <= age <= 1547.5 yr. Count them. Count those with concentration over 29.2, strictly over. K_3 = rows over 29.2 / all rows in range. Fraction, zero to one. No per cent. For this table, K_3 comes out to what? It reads 1.00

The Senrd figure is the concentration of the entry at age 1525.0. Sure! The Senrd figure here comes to 32.24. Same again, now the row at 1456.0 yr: 26.78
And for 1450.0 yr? 28.63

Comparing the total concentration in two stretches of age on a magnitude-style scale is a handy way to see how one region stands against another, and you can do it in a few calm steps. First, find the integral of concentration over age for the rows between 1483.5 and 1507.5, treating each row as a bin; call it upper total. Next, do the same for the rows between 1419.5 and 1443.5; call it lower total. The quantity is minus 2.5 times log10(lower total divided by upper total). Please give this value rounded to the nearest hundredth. 0.00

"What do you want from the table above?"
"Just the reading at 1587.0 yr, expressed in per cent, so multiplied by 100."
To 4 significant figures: 3137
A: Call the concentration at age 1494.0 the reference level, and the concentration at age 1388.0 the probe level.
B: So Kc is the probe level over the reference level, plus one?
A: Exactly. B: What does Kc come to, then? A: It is 2.07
